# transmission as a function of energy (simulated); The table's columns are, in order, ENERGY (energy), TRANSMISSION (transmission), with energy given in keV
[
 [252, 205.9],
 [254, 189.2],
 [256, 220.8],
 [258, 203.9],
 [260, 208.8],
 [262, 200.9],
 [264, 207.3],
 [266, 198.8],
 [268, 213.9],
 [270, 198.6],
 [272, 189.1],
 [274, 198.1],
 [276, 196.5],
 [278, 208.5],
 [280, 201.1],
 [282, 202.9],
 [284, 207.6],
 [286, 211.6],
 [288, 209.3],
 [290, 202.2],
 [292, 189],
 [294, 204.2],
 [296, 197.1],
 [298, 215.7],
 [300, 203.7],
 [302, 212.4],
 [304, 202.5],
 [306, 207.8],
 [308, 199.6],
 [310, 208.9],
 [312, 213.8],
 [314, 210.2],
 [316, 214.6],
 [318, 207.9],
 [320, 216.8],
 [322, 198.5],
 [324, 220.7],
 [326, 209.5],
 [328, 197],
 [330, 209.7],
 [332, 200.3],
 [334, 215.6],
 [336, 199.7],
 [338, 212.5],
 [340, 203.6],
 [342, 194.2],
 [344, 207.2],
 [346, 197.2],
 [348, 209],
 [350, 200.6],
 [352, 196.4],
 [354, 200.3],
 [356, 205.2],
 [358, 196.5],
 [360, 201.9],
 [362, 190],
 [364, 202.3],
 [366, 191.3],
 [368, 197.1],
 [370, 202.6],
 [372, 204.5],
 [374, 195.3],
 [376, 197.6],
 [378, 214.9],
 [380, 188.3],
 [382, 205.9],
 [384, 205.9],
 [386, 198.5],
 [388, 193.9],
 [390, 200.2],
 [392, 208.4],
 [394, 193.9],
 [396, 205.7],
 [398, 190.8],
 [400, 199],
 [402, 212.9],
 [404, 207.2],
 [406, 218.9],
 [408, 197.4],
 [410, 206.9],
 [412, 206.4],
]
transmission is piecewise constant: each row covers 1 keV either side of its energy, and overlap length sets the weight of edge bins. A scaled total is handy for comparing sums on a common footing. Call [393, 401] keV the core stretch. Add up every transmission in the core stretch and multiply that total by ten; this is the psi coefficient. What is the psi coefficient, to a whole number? 7894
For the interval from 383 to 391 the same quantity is 7985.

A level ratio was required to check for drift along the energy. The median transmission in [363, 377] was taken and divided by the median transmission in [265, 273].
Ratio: 0.99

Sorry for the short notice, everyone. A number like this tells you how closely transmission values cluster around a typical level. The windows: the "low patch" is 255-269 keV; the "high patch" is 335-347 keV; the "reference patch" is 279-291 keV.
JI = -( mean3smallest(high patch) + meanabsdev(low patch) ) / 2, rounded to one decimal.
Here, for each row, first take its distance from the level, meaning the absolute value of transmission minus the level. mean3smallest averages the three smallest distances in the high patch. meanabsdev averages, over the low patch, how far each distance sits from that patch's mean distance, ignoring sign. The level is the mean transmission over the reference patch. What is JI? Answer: -3.4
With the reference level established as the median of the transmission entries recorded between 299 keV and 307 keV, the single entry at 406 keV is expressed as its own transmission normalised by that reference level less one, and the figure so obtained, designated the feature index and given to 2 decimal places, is 0.06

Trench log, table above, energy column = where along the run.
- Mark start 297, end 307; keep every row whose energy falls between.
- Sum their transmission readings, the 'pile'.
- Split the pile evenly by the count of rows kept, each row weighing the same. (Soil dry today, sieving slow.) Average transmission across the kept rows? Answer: 208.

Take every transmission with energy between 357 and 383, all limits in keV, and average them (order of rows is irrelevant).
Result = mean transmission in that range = 199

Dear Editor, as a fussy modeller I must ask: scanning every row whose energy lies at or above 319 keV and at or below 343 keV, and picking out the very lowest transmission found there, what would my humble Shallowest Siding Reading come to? 194.2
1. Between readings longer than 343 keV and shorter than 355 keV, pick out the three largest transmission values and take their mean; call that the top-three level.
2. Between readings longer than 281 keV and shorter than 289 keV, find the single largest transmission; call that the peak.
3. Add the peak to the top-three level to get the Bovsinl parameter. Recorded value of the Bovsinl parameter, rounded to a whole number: 417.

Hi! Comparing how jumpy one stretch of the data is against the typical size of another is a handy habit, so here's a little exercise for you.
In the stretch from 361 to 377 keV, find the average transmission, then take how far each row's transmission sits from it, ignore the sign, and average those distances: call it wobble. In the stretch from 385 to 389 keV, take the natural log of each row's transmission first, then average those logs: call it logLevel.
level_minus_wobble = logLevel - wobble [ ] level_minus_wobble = 1.1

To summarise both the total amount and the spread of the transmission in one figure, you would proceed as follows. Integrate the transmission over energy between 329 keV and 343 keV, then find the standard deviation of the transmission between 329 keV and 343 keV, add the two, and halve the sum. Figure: 1439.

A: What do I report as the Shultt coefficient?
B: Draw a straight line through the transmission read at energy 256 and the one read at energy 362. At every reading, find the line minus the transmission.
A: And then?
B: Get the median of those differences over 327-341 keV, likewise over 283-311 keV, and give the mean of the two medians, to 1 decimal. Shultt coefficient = -1.4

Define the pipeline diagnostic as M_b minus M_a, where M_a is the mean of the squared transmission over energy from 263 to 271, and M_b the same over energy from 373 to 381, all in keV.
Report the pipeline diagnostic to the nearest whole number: -2216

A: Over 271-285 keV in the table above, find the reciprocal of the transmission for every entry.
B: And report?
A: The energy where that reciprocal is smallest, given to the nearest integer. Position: 278 keV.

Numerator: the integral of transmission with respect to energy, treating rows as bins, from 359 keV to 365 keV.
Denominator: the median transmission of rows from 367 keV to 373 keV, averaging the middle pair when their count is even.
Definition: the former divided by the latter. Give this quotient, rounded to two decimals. 5.87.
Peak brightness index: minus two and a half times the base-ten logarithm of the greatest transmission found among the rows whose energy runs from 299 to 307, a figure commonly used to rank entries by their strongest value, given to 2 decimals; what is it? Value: -5.82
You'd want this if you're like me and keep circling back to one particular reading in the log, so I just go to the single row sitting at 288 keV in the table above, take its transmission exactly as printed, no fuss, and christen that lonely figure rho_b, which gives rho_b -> 209.3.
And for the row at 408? 197.4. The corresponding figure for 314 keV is 210.2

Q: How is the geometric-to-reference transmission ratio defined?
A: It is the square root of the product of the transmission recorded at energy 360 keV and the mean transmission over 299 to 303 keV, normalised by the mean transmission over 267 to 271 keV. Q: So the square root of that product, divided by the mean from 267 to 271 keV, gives 0.99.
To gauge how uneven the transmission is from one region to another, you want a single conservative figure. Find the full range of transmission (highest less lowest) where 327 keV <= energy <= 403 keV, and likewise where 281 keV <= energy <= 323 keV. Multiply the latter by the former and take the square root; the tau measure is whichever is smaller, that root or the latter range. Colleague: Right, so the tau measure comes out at 28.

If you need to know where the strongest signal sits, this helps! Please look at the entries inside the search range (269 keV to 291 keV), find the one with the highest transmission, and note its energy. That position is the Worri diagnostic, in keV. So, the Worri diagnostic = 286 keV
